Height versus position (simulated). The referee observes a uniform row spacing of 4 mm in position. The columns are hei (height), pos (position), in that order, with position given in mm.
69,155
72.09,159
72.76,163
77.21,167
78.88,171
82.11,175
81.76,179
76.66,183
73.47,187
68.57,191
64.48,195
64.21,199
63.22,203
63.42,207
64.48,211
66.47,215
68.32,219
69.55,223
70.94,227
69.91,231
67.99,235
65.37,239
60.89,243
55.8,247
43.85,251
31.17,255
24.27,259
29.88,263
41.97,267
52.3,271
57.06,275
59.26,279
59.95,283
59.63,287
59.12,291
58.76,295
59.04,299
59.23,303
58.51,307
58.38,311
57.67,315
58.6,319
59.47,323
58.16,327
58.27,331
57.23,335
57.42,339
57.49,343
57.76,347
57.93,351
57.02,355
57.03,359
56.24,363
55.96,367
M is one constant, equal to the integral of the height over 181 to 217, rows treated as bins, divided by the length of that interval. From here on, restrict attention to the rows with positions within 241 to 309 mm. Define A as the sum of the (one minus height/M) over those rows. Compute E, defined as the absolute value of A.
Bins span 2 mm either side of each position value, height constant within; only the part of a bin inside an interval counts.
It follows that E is 4.0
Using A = 4.0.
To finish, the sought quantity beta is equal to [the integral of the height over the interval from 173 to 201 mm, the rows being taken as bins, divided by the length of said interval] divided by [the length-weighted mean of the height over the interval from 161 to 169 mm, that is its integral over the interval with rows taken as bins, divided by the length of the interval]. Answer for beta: 0.97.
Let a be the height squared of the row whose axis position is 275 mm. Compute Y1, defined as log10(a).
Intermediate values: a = 3256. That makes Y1 3.51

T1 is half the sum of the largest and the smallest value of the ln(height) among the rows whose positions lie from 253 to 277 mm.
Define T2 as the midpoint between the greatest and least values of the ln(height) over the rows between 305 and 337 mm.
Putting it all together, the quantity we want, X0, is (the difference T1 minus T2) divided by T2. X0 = -0.111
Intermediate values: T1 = 3.6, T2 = 4.07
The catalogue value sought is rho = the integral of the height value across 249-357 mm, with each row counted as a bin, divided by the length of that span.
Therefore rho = 54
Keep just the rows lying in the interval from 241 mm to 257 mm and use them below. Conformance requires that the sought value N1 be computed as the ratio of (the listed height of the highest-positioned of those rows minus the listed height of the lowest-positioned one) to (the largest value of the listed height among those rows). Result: -0.49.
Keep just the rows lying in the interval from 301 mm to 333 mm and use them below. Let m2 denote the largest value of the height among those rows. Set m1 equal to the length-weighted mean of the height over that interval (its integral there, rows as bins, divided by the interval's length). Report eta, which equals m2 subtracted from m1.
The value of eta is -0.9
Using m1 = 59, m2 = 59.47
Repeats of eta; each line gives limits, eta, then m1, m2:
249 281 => -16.8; 42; 59.26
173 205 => -10.3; 72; 82.11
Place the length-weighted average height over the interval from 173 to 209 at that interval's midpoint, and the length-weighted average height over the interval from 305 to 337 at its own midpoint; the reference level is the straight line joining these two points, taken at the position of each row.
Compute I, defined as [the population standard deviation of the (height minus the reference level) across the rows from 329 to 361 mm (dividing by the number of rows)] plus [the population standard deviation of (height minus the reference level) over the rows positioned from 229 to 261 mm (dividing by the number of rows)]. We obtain 16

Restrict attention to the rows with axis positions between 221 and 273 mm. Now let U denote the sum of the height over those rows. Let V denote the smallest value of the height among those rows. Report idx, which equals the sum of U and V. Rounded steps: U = 684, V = 24.27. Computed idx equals 708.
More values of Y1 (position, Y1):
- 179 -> 3.83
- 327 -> 3.53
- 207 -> 3.60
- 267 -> 3.25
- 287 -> 3.55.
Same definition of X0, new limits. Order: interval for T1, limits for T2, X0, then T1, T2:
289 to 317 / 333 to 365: 0.006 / 4.1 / 4.04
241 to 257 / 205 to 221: -0.099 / 3.8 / 4.19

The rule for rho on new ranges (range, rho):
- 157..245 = 70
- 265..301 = 56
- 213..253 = 64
